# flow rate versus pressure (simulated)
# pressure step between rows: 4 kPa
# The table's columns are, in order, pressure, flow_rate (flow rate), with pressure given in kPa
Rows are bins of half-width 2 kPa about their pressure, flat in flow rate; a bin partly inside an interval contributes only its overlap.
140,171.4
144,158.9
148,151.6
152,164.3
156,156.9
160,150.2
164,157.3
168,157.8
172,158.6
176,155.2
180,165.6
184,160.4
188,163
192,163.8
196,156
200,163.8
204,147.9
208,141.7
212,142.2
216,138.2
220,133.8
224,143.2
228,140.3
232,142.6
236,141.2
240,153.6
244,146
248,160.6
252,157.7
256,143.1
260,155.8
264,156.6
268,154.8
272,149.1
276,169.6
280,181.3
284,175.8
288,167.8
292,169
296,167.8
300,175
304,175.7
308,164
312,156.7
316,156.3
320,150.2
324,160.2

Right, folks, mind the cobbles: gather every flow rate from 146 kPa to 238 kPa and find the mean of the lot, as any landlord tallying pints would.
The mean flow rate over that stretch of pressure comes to 152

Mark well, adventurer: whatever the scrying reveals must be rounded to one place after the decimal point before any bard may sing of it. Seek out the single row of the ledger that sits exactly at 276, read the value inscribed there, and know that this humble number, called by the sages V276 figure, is 169.6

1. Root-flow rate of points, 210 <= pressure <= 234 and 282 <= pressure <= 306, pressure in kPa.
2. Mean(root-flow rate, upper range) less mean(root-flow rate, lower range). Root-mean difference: 1.3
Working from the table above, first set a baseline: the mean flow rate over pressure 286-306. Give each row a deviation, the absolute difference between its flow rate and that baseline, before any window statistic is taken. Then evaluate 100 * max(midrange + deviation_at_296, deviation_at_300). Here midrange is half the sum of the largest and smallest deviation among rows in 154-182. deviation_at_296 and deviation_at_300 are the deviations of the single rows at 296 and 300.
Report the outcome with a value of 1642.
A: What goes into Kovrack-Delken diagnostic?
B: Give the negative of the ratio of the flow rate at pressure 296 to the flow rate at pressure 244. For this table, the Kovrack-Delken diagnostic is -1.15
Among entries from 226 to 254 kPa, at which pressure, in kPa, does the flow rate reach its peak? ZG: 248 kPa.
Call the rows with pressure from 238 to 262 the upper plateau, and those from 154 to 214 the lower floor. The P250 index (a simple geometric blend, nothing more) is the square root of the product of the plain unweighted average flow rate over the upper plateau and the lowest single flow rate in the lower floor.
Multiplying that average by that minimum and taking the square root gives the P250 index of 147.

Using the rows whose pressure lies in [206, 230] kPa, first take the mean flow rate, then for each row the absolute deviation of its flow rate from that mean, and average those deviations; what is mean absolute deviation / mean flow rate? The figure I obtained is 0.019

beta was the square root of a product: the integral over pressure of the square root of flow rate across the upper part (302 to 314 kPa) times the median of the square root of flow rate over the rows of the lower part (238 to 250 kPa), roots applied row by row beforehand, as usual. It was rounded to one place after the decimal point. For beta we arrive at 43.7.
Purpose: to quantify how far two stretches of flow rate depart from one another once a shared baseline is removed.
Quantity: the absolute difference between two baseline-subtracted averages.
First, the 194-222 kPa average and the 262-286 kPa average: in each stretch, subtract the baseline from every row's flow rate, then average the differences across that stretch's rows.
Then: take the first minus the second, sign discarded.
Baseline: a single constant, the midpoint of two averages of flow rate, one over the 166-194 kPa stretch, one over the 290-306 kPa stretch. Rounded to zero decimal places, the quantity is 18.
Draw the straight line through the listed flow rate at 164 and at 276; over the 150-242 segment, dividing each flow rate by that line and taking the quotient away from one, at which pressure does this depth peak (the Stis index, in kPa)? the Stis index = 220 kPa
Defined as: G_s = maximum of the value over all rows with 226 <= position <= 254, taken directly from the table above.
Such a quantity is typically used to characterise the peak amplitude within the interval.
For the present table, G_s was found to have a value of 160.6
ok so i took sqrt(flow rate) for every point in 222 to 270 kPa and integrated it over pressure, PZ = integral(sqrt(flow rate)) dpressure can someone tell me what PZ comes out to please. 587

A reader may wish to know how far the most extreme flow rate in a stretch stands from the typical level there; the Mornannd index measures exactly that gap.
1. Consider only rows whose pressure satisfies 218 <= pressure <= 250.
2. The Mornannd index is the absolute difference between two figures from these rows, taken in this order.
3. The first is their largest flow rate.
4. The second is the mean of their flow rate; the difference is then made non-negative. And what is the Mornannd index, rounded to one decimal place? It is 15.4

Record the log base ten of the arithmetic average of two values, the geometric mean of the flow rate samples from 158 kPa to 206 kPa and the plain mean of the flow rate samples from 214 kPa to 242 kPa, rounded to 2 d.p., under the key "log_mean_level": 2.18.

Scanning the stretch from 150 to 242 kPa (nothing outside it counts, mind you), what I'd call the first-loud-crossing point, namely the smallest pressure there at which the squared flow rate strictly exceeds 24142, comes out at 152 kPa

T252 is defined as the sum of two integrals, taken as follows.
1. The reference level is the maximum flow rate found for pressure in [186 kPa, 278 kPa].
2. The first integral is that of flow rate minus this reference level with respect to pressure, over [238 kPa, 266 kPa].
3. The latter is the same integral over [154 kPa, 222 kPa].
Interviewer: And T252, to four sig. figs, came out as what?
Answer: -1538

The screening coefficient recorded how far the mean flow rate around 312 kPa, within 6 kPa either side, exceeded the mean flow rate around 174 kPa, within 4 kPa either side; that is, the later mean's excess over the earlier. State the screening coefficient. 2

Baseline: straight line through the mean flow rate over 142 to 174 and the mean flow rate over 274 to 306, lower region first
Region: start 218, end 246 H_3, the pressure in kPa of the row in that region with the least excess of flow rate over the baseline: 220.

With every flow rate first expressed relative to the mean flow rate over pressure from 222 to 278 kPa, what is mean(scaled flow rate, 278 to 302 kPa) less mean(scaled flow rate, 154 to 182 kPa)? 0.10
